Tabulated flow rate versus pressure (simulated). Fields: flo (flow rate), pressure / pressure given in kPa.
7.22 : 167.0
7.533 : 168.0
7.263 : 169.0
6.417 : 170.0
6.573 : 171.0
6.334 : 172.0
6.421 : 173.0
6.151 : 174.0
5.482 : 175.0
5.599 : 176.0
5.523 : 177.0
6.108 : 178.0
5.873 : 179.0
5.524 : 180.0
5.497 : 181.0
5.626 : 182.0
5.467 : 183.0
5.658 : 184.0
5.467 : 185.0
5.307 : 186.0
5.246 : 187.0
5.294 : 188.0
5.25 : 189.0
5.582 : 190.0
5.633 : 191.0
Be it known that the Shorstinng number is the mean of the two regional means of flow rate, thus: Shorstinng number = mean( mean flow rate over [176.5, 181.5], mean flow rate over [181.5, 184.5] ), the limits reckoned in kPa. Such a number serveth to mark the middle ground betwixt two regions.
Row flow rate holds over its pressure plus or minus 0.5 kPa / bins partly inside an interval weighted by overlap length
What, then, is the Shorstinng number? 5.64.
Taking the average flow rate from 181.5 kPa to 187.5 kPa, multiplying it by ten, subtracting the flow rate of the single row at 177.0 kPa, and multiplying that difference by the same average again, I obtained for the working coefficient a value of 268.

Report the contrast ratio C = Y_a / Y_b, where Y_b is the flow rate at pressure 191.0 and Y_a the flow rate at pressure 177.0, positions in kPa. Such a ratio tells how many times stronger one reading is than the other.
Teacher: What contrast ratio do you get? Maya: 0.98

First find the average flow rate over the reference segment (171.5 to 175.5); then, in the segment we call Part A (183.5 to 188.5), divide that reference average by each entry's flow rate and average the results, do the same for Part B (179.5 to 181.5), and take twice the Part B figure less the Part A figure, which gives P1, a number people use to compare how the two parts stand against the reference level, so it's 1.08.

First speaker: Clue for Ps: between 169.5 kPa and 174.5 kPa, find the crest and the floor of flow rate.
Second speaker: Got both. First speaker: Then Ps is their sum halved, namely 6.4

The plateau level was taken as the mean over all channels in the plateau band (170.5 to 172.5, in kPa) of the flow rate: 6.5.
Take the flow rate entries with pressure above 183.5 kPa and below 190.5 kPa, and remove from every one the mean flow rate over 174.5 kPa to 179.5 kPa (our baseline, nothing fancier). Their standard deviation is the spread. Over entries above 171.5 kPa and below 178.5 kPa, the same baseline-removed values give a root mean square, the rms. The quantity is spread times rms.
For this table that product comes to 0.07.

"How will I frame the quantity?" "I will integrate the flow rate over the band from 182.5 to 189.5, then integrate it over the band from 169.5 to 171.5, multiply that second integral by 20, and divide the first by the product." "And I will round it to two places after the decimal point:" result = 0.15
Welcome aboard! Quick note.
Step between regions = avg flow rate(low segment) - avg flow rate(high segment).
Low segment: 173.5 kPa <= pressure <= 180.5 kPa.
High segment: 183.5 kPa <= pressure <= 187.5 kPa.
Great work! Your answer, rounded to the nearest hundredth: 0.33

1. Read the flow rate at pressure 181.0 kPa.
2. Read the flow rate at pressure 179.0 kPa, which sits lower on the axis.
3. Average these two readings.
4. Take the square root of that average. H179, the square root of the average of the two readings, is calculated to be 2.38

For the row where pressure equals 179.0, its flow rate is 5.873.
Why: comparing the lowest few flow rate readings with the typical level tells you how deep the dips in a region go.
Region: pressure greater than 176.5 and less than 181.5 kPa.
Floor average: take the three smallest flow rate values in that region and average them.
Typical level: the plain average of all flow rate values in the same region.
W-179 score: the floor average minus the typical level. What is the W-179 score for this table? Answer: -0.19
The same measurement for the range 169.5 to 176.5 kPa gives -0.40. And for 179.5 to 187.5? -0.13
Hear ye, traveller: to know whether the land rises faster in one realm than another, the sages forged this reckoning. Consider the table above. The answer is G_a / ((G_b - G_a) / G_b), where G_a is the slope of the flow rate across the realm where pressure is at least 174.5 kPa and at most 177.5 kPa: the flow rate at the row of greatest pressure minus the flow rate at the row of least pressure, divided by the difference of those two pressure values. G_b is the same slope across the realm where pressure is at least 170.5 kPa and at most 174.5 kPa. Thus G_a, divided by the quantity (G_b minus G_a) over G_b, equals 0.02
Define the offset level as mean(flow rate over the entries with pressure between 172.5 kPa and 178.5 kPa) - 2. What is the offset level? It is 3.9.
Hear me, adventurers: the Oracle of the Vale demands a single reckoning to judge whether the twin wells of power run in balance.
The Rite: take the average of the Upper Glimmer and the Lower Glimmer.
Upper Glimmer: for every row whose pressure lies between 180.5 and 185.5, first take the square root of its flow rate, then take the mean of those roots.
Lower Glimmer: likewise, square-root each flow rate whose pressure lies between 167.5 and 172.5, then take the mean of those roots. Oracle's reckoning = 2.48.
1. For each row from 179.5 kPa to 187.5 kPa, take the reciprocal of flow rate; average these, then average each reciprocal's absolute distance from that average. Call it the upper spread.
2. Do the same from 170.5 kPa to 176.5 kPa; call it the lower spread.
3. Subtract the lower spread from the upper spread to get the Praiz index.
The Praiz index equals -0.0070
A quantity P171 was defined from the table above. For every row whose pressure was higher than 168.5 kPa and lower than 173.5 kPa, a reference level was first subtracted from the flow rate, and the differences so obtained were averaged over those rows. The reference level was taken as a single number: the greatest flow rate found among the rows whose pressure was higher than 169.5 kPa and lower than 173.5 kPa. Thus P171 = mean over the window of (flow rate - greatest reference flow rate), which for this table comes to 0.0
